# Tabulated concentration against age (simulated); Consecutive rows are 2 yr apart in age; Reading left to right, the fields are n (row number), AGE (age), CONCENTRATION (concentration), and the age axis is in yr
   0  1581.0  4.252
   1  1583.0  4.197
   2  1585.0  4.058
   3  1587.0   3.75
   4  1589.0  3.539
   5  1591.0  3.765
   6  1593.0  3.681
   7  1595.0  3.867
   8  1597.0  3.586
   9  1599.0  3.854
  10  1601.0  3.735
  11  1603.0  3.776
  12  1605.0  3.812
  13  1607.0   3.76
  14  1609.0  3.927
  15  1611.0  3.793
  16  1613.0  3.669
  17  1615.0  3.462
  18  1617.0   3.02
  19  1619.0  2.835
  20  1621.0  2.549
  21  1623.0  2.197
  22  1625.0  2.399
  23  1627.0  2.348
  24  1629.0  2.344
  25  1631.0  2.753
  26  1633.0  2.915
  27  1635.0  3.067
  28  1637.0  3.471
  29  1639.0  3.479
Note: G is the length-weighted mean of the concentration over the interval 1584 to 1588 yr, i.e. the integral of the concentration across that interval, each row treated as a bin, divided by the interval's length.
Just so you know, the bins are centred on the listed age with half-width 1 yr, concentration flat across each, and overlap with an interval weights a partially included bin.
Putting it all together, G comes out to 3.90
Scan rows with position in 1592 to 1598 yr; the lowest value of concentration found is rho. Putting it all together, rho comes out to 3.586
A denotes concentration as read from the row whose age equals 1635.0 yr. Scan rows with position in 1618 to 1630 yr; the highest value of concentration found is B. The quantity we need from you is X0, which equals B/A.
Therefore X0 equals 0.92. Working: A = 3.067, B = 2.835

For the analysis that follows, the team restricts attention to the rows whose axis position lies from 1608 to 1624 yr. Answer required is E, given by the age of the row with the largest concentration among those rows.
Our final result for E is 1609.0 yr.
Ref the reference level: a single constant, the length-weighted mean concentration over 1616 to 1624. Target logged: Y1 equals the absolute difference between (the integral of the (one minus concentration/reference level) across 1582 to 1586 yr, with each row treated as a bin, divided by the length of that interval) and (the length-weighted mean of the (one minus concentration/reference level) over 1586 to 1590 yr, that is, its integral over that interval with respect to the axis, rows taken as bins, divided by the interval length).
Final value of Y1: 0.18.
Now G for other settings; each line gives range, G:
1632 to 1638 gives 3.15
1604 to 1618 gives 3.63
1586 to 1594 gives 3.68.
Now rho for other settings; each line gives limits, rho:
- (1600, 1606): 3.735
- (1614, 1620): 2.835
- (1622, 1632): 2.197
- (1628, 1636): 2.344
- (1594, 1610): 3.586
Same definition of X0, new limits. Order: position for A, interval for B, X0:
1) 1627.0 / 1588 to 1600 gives 1.65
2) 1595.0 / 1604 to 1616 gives 1.02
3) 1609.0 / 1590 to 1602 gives 0.98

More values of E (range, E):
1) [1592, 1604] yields 1595.0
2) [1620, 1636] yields 1635.0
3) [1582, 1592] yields 1583.0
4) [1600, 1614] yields 1609.0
